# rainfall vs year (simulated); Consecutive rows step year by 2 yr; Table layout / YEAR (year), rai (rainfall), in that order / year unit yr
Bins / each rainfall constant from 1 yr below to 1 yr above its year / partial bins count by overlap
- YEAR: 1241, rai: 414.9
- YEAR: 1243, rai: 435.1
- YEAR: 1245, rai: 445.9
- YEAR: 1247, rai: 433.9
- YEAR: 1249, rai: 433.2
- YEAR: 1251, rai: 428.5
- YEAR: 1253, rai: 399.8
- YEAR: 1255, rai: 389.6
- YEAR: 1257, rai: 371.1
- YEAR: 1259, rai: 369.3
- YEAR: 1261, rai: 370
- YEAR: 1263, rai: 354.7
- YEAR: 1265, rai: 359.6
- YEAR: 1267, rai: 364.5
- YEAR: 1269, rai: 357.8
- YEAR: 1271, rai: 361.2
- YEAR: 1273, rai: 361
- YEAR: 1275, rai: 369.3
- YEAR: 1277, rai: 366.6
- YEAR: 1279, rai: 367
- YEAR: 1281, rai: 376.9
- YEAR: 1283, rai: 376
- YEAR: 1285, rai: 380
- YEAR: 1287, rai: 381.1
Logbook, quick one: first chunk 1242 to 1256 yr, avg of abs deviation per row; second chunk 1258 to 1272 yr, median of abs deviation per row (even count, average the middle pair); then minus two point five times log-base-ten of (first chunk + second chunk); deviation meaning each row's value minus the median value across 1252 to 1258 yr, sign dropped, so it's -4.49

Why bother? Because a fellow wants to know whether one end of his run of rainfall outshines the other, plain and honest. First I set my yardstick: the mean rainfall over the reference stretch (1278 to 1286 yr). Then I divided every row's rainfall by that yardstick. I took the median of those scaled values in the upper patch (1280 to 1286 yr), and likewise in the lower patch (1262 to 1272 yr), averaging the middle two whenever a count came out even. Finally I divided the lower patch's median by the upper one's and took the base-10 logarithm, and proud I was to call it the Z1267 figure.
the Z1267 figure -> -0.02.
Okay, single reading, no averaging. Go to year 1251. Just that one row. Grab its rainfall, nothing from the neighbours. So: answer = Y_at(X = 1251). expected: 428.5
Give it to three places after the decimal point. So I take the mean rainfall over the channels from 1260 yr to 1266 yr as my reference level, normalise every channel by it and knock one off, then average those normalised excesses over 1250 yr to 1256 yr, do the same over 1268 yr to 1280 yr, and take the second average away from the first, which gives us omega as 0.117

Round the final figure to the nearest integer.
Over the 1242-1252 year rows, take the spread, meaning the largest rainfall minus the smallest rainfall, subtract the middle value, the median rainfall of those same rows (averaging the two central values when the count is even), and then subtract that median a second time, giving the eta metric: -850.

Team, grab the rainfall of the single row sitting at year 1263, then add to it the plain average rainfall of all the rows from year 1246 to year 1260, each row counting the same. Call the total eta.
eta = 758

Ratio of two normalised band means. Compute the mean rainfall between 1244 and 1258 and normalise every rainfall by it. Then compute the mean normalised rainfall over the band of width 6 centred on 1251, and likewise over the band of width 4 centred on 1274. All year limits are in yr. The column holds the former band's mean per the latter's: 1.15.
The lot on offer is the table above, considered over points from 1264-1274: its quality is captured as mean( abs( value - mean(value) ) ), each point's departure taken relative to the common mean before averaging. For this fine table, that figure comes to 1.7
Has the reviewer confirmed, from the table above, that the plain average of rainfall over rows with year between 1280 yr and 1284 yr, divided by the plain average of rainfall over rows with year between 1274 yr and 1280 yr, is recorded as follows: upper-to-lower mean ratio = 1.02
